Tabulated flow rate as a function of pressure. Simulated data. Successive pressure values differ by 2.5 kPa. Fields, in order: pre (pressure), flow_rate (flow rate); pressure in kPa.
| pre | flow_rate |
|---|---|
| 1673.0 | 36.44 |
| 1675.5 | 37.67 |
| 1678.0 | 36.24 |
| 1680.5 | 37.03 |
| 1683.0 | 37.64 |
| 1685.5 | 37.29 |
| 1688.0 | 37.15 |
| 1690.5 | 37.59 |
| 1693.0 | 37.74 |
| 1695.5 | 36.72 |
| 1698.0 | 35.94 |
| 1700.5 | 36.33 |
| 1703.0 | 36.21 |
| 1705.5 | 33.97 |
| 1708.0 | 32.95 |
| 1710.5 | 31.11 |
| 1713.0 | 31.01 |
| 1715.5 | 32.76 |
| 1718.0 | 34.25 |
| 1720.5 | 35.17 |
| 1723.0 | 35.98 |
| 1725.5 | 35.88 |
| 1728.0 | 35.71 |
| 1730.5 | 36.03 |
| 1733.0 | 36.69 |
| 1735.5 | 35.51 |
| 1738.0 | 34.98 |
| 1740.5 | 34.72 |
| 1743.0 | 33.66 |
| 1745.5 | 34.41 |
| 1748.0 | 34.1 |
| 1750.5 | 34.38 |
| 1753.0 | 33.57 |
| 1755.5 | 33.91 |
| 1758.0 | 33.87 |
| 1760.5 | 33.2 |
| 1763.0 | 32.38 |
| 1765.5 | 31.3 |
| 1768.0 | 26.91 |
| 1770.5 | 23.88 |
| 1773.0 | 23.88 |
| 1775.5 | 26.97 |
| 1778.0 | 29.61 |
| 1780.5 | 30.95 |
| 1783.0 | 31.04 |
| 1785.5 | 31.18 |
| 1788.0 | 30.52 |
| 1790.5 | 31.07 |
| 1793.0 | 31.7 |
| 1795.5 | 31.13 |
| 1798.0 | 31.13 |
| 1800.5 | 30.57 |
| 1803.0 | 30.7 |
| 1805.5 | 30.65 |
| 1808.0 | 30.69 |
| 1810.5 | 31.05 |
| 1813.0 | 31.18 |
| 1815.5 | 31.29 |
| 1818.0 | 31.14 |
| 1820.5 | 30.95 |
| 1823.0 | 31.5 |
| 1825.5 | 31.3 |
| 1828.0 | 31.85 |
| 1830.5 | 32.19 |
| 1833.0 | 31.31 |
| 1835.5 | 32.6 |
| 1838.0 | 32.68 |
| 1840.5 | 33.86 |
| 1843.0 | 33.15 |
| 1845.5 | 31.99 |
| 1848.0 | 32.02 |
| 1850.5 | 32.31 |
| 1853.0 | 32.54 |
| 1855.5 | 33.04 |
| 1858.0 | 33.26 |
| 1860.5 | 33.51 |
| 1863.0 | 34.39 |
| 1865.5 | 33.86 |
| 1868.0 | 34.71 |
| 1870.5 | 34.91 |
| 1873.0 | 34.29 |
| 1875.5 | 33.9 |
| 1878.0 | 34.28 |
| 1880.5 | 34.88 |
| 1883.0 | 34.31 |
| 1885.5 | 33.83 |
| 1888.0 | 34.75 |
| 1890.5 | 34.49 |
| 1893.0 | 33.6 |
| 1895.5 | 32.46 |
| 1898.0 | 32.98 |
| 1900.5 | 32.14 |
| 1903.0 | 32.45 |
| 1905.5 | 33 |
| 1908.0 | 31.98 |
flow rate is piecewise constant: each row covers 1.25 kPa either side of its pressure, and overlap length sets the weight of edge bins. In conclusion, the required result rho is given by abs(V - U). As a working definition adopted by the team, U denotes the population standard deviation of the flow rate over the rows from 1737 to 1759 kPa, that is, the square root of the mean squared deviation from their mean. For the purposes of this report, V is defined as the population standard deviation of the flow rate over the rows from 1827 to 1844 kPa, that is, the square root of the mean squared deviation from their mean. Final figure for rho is 0.33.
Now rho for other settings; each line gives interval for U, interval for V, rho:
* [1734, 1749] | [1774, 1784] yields 1.05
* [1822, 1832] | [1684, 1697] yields 0.02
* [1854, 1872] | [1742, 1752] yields 0.37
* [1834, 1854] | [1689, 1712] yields 1.54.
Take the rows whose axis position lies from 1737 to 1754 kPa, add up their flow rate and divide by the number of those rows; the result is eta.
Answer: 34.3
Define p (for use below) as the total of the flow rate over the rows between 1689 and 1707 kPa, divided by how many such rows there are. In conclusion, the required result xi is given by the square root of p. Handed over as 6.03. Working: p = 36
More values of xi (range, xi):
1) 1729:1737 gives 6.01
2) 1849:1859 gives 5.73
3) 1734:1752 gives 5.88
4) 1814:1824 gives 5.59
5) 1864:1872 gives 5.87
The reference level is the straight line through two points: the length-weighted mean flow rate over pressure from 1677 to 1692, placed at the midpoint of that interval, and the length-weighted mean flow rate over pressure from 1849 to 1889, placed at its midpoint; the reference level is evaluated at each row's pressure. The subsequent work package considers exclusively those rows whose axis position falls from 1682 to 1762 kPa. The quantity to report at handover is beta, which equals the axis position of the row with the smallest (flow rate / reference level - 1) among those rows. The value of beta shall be 1713.0 kPa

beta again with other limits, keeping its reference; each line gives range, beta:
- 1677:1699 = 1678.0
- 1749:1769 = 1768.0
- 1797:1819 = 1800.5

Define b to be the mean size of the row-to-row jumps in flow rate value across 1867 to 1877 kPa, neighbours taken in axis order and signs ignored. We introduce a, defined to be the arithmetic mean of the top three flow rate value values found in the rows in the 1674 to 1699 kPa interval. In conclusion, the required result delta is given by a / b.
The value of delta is 93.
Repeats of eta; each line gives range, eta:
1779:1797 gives 31.1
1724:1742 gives 35.6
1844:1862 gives 32.7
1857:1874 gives 34.1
